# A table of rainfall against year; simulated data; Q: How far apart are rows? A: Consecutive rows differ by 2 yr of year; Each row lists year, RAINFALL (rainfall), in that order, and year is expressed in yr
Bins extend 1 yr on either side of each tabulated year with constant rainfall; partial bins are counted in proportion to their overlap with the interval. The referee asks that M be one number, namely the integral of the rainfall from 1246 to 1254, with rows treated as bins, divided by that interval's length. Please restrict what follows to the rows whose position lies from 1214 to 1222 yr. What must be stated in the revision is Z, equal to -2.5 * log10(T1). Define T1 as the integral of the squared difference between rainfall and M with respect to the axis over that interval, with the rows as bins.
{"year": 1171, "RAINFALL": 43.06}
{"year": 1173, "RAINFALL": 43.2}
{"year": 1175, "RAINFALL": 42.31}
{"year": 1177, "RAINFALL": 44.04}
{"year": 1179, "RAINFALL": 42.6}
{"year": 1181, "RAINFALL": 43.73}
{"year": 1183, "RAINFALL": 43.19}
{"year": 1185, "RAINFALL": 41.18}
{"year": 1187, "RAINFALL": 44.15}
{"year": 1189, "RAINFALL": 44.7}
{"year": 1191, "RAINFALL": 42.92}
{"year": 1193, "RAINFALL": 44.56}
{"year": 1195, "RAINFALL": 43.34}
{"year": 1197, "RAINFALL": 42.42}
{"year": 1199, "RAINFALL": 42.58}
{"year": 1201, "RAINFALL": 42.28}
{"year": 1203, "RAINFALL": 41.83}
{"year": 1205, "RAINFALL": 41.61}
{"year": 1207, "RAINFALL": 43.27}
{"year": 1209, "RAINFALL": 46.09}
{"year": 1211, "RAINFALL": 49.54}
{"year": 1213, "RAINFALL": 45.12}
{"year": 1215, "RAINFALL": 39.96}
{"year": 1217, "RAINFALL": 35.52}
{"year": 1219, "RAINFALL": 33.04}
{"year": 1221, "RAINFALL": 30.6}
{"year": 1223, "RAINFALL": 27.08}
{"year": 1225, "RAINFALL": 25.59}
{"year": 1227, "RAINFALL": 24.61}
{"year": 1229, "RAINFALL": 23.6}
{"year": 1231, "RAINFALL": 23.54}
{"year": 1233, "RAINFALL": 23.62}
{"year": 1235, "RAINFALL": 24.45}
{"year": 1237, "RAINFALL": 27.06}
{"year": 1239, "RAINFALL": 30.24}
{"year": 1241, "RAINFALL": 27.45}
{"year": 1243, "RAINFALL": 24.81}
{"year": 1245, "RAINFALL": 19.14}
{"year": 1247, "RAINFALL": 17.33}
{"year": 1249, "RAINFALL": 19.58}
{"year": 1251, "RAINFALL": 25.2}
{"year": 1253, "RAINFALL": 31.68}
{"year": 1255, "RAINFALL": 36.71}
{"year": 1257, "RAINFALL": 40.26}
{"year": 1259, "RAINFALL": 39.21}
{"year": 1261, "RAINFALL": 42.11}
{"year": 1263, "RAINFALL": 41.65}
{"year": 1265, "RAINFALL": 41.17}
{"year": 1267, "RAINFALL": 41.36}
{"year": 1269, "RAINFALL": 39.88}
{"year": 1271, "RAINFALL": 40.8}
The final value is -8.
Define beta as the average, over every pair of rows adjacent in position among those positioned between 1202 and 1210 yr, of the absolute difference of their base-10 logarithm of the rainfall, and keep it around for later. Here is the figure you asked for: 0.016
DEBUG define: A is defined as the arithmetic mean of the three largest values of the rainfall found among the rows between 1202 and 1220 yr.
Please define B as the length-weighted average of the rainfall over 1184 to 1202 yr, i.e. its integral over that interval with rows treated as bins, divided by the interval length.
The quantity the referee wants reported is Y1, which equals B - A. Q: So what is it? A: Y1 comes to -4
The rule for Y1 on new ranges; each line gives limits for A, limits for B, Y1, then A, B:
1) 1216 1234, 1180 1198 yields 10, 33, 43.4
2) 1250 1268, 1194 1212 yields 2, 42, 43.7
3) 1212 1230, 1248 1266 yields -5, 40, 35.3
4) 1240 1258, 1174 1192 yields 7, 36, 43.2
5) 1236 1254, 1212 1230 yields 2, 30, 31.7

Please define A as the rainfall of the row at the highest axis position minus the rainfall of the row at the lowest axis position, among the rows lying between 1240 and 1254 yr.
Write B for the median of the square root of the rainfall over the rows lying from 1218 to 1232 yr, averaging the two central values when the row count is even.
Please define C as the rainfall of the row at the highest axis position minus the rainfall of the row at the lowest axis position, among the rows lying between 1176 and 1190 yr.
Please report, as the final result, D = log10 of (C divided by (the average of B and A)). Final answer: -0.85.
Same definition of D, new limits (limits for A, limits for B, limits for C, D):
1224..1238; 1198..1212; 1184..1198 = -0.51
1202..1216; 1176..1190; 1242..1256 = 0.70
